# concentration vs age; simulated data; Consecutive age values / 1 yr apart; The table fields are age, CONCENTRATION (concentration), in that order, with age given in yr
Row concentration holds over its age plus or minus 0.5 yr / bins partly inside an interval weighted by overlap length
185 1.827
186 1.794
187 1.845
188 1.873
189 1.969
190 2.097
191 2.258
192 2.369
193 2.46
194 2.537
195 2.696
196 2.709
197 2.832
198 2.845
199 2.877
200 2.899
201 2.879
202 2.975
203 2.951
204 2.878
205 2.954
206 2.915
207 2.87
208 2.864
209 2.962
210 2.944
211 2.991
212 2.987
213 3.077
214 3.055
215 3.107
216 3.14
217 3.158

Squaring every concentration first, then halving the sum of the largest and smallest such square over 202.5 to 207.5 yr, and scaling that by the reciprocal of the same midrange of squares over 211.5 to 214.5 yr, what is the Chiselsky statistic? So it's 0.922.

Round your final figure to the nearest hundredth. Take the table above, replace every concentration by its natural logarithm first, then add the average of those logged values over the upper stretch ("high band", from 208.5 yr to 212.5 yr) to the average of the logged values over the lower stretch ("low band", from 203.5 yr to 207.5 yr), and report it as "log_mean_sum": 2.15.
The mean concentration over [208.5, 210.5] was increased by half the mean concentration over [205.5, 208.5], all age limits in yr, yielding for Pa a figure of 4.39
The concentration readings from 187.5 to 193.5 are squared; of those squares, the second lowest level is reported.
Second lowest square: 3.9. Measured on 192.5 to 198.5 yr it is 6.4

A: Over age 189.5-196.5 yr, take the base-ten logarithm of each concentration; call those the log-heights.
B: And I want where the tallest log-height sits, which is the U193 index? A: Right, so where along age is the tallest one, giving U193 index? 196 yr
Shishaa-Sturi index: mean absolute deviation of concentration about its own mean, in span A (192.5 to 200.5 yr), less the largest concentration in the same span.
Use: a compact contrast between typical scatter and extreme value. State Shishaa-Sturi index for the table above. -2.77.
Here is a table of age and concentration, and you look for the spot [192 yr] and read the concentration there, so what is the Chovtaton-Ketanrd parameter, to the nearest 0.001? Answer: 2.369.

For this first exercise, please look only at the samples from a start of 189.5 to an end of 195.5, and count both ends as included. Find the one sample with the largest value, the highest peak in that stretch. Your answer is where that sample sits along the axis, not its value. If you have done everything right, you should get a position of 195 yr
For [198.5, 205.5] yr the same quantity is 202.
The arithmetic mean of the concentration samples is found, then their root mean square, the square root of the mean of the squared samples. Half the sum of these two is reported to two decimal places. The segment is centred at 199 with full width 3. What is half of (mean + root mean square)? 2.87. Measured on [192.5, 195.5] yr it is 2.57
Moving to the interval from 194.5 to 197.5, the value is 2.75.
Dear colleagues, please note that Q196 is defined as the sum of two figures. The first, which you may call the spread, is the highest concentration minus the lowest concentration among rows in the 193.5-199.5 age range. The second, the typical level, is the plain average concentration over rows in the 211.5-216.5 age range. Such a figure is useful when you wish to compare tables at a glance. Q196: 3.41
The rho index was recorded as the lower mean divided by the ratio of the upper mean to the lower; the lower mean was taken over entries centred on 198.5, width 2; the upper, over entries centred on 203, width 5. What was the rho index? 2.8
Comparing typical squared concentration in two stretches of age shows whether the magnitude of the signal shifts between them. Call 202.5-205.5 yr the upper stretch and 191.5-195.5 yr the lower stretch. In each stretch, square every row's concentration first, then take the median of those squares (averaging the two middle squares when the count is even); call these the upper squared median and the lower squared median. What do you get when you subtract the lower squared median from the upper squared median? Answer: 2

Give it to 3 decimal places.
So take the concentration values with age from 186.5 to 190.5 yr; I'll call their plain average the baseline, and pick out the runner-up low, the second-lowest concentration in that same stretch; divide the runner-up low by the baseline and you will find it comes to 0.962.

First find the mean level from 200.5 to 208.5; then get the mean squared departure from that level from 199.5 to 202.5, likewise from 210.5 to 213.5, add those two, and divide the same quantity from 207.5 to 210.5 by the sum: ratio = 0.131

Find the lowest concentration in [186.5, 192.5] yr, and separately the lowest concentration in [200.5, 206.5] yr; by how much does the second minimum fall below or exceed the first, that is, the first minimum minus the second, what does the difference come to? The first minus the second -1.0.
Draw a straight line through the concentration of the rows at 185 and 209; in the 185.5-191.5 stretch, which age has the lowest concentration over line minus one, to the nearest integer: 188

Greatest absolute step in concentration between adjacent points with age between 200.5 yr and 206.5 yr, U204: 0.096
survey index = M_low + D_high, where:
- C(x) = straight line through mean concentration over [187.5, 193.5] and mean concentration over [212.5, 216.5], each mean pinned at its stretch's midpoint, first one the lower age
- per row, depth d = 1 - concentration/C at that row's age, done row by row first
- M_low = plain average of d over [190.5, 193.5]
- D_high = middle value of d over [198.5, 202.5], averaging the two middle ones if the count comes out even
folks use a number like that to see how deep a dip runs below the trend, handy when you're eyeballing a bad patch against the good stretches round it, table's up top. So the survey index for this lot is -0.20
